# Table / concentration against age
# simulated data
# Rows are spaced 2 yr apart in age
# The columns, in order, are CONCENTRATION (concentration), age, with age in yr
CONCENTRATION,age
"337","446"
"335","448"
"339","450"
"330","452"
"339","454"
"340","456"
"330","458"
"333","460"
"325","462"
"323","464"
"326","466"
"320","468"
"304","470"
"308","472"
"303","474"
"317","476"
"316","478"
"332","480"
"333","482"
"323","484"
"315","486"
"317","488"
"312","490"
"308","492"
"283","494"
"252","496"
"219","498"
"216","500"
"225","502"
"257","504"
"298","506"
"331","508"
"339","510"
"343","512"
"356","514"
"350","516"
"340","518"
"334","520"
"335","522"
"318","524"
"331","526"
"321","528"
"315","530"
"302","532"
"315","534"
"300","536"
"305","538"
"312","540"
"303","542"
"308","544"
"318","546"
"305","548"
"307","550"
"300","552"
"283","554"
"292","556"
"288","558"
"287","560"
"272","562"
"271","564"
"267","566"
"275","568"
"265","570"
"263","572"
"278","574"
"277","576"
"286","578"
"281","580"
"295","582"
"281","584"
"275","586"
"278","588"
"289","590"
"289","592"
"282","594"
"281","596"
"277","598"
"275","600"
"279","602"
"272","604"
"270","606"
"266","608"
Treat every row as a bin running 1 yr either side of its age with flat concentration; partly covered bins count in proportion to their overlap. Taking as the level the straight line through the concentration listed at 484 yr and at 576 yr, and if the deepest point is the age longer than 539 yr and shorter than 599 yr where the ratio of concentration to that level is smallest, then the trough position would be 572 yr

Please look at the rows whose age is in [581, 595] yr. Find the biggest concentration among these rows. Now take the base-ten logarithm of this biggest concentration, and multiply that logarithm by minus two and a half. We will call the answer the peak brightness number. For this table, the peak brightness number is -6.17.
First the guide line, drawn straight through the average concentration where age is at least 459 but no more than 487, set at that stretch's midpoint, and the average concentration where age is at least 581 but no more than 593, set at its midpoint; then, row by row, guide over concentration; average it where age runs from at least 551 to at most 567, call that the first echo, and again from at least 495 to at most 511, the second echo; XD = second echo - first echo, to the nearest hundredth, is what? 0.16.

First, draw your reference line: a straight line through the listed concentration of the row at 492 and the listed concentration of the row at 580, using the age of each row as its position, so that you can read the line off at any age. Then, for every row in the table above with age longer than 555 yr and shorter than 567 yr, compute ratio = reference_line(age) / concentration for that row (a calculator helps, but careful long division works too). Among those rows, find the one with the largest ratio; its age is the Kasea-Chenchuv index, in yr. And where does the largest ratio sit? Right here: 566 yr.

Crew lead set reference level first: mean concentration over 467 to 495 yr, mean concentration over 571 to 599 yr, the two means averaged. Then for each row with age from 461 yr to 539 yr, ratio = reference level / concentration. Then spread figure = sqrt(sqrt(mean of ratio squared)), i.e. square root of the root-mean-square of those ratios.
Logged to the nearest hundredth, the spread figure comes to 0.99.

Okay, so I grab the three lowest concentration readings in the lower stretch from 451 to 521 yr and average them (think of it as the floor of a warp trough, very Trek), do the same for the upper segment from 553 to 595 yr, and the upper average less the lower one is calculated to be 45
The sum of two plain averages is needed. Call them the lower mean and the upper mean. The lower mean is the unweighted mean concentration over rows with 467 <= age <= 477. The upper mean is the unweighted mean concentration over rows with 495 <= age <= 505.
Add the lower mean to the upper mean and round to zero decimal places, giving 544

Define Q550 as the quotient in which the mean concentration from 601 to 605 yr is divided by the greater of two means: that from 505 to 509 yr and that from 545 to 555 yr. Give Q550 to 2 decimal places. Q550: 0.88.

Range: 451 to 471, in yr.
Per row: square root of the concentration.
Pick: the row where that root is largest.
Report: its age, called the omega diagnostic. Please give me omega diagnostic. 456 yr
